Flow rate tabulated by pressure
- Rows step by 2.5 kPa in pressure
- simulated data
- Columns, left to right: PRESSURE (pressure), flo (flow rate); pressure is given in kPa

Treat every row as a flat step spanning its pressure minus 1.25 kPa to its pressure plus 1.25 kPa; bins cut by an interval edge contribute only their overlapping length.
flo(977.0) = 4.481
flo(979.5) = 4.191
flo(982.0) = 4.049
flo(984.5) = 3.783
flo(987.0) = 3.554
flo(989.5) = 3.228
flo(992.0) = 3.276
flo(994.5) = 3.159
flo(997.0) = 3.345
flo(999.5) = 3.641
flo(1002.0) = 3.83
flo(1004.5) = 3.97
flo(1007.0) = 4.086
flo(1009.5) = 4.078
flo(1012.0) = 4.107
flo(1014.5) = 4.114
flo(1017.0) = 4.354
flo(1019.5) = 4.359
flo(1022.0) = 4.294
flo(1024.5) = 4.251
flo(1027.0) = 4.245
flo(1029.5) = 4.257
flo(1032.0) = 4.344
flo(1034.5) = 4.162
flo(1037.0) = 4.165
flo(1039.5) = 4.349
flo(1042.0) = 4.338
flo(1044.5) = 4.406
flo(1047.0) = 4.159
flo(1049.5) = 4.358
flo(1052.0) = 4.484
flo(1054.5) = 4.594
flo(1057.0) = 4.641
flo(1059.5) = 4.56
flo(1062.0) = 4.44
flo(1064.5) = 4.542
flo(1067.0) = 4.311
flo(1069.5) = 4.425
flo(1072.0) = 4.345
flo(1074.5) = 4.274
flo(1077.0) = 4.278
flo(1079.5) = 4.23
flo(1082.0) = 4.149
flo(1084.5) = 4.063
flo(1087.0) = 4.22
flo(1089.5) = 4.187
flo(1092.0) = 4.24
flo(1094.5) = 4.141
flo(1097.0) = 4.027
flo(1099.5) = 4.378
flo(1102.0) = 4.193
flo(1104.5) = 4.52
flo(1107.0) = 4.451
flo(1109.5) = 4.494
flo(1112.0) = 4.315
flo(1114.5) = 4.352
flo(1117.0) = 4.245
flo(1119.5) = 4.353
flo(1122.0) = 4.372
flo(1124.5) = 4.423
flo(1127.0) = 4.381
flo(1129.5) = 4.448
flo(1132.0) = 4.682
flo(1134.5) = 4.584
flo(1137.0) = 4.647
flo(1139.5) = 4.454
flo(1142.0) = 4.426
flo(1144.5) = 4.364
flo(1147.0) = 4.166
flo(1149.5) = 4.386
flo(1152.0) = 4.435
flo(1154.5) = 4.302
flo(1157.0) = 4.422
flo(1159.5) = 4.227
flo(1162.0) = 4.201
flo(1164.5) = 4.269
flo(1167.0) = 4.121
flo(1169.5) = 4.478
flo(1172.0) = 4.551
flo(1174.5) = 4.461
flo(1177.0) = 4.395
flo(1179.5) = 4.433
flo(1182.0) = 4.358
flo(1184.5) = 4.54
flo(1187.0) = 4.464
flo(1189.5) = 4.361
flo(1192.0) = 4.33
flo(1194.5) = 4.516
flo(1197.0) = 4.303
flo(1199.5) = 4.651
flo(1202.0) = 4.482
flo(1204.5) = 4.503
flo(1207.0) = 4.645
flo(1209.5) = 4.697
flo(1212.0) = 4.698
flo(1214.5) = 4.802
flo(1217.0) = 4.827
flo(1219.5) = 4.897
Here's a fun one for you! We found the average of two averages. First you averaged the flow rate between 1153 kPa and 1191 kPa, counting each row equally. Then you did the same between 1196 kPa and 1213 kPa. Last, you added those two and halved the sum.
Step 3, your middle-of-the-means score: 4.47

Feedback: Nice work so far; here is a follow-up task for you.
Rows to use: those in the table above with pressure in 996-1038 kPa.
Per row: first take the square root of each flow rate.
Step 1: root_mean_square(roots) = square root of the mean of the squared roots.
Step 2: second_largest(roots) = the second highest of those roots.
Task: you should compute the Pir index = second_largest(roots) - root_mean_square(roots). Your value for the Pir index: 0.063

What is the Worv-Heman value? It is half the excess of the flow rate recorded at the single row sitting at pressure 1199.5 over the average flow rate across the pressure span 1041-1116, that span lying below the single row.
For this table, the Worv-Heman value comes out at 0.157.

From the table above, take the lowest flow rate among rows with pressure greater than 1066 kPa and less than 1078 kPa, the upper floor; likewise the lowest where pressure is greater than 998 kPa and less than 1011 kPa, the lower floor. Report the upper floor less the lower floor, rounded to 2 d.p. 0.63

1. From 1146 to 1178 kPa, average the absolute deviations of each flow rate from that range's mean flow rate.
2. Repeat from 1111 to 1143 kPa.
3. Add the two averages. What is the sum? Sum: 0.21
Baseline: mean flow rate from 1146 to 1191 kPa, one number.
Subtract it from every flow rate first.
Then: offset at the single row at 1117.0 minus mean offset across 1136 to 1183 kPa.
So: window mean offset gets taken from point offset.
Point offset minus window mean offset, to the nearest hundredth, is -0.13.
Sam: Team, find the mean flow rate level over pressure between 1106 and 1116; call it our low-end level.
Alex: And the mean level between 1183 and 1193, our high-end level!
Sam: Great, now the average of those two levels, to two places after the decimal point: 4.41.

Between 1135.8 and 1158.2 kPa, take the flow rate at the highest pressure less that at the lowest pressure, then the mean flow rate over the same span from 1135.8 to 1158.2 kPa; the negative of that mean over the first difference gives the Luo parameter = 20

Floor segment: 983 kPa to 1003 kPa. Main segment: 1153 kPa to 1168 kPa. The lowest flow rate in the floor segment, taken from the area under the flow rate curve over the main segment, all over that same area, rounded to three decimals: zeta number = 0.951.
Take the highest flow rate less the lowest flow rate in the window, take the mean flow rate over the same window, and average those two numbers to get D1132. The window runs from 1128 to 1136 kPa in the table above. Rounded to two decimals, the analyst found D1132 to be 2.40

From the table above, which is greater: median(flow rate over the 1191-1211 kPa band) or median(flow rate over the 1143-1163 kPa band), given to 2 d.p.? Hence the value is 4.51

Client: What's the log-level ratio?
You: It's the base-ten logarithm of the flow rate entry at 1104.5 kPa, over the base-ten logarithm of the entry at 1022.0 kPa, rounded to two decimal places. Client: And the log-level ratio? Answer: 1.04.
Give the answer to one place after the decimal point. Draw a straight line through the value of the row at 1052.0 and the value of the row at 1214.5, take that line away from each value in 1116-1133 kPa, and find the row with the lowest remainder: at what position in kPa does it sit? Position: 1117.0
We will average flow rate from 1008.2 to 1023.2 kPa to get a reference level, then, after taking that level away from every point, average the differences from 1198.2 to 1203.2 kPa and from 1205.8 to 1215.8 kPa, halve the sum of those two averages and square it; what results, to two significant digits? 0.18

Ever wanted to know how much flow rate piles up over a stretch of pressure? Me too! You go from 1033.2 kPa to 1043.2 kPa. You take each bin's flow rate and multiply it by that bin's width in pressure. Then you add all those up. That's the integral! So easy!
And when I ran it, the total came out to 42.5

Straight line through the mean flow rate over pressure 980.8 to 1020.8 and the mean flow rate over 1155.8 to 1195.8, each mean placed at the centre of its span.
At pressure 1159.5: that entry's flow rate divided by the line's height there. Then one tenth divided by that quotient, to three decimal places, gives 0.102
